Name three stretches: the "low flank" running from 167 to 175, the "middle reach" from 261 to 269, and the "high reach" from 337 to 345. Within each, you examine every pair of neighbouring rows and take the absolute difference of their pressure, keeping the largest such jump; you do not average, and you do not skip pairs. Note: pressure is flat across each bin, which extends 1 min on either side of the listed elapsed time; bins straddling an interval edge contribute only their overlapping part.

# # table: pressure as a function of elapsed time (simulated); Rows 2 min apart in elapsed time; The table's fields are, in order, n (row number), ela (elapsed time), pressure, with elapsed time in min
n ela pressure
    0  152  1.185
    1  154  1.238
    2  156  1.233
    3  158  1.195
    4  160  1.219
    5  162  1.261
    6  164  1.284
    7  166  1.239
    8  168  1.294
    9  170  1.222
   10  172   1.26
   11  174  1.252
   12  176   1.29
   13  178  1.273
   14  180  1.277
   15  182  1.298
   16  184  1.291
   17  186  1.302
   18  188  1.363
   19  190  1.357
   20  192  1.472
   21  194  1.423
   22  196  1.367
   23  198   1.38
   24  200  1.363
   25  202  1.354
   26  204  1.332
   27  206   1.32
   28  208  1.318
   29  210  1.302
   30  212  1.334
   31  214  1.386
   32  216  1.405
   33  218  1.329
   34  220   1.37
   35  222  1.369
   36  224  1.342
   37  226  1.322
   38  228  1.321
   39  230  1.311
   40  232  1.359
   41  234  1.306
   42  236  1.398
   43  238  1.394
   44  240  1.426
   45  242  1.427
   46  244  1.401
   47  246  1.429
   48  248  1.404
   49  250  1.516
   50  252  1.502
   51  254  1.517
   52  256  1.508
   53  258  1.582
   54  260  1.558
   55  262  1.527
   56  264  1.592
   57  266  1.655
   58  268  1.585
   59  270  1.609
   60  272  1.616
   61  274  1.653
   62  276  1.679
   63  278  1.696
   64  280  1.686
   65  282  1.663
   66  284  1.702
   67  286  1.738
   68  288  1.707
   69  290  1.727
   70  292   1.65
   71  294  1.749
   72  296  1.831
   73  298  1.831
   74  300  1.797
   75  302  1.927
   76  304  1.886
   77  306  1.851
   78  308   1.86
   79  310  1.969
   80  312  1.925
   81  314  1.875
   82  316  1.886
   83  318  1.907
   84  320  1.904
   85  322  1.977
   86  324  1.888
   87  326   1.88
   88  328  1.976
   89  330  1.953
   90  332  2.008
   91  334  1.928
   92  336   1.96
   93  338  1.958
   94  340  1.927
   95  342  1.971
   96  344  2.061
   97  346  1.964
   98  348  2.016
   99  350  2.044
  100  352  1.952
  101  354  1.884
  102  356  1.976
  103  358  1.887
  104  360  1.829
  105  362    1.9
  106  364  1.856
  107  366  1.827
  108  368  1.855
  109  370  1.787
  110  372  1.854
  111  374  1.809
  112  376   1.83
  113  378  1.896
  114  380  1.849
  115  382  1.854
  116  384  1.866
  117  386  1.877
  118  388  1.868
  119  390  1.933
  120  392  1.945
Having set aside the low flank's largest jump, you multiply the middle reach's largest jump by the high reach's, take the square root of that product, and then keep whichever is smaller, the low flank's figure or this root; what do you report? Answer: 0.072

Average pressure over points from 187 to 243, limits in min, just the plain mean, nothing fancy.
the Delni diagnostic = 1.4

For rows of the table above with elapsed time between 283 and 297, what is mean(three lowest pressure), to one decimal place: 1.7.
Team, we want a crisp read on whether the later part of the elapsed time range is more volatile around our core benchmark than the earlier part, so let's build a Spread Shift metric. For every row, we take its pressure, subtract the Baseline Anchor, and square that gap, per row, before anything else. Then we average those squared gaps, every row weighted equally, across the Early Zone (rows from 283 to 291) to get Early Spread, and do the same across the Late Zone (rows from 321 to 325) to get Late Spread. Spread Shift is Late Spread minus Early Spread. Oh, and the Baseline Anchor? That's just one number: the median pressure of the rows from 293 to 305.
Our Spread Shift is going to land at 0.00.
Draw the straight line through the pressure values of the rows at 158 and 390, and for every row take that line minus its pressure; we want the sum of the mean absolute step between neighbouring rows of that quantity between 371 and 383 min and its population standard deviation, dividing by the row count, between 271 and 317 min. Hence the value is 0.103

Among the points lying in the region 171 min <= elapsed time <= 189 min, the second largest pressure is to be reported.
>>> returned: 1.302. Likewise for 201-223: 1.386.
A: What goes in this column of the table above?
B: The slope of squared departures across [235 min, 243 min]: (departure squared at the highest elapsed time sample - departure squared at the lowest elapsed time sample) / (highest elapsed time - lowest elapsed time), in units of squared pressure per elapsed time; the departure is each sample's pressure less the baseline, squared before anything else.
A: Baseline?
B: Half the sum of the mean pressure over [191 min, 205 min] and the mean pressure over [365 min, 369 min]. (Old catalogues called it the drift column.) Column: -0.002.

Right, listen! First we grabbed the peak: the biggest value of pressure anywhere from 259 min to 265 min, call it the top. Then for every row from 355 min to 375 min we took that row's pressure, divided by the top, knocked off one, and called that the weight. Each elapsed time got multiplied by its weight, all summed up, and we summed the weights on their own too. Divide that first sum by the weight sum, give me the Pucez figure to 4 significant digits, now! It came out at 364.2 min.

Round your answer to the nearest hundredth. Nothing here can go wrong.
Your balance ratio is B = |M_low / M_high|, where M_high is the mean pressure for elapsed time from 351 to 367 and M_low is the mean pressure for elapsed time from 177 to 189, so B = 0.69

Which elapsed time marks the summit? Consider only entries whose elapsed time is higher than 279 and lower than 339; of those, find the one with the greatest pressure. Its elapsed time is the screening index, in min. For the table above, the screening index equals 332 min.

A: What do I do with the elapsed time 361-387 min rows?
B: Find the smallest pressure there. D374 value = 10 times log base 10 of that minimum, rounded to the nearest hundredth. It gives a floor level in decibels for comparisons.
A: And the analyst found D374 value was 2.52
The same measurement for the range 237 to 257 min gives 1.44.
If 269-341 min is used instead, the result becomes 2.07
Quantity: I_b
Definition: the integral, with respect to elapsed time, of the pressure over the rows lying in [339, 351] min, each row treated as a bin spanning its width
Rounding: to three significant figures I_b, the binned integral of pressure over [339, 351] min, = 24.0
